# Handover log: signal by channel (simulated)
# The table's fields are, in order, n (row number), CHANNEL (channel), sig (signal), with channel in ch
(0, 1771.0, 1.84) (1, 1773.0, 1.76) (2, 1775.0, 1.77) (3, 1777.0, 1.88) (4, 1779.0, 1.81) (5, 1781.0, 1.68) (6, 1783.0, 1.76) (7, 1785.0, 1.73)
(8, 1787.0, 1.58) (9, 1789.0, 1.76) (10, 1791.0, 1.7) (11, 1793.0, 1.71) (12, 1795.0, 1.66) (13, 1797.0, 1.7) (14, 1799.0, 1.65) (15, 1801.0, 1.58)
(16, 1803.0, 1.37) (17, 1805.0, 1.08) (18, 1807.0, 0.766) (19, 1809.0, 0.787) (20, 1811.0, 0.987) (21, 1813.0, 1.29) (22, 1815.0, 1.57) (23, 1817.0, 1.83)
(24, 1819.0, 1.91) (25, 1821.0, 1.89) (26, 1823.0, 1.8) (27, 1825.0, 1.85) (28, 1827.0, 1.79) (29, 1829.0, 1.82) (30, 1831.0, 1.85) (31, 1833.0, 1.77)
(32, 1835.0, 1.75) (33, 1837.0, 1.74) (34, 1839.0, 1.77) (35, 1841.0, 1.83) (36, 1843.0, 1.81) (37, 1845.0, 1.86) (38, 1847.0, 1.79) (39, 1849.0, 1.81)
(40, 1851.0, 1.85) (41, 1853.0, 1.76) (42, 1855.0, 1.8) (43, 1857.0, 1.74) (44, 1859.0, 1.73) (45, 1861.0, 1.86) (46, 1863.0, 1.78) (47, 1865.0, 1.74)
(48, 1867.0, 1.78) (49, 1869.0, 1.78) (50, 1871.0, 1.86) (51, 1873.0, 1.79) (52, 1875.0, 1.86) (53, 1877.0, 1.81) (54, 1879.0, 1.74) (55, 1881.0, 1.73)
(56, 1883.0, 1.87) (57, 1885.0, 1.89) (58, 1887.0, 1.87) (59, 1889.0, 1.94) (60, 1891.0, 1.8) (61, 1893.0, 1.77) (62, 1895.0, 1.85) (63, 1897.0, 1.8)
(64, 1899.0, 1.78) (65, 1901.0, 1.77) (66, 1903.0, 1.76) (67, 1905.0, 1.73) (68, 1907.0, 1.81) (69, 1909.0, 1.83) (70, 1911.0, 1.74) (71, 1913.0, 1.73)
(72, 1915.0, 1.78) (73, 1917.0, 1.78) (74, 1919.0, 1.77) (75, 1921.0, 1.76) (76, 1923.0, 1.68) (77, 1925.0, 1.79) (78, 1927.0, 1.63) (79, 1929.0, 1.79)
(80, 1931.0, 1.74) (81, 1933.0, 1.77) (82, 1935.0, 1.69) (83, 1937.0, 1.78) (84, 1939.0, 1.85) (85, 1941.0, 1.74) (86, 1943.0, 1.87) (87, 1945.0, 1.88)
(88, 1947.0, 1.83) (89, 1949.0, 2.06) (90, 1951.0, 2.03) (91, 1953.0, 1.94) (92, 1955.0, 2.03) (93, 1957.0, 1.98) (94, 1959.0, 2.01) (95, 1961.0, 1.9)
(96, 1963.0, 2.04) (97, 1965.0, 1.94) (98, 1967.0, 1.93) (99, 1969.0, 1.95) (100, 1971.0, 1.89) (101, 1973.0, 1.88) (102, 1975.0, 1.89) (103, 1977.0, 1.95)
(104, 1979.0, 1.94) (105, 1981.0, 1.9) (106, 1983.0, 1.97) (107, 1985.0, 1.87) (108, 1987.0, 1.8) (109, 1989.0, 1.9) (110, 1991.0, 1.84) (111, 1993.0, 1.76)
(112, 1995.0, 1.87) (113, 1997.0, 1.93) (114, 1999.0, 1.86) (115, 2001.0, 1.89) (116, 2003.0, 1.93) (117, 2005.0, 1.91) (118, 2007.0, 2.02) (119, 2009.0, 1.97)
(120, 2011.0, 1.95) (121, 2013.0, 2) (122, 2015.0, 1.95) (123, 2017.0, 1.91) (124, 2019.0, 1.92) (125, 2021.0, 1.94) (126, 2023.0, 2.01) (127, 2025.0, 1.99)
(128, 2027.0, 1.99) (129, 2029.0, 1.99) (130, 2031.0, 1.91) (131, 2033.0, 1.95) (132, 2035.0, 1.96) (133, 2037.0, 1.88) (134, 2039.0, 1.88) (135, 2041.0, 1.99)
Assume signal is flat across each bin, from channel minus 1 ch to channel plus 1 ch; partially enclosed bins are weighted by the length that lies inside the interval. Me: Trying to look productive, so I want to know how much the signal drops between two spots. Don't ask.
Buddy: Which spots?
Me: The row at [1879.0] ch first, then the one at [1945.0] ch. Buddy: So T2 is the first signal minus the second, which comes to -0.14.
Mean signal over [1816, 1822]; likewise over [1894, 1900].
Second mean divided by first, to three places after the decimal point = 0.964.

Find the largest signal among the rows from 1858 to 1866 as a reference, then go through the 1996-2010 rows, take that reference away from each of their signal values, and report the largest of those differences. 0.16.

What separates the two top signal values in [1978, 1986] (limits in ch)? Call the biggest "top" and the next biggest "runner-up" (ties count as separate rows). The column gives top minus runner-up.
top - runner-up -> 0.03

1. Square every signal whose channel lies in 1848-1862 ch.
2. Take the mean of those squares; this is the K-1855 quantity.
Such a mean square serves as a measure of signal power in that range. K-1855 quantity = 3.22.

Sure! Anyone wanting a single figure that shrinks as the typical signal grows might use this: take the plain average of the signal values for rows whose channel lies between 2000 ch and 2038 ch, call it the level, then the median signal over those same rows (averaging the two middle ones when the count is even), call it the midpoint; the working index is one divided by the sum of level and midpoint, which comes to 0.256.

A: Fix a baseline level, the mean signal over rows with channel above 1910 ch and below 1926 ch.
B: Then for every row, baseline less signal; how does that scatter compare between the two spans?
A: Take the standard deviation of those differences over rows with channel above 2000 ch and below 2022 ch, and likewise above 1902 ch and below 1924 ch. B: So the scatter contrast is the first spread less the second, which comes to 0.00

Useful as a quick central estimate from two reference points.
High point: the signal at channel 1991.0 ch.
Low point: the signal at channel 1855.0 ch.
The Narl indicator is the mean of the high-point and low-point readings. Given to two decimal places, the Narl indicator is 1.82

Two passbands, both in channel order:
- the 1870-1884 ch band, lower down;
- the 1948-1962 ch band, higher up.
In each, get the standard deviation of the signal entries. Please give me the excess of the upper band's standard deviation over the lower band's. 0.00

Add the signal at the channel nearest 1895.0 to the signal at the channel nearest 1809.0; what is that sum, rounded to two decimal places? 2.64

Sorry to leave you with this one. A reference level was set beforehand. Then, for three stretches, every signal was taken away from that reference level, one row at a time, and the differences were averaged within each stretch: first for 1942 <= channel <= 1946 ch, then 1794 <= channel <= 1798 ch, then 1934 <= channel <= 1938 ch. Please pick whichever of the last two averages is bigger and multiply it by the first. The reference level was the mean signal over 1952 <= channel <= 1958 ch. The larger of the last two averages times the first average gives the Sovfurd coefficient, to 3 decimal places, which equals 0.033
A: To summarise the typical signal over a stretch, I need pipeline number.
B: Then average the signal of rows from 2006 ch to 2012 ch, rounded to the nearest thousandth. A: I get 1.980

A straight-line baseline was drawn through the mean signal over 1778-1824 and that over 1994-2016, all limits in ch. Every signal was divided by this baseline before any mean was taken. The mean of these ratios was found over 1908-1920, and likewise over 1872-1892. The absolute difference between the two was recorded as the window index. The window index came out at 0.07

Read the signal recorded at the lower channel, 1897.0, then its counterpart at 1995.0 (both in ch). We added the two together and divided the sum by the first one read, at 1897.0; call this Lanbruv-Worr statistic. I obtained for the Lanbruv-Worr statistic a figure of 2.04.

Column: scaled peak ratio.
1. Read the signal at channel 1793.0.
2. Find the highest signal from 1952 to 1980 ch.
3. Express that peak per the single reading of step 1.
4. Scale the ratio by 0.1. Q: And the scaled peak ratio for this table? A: 0.119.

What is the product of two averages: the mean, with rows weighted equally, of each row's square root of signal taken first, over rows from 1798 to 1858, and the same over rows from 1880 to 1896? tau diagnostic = 1.72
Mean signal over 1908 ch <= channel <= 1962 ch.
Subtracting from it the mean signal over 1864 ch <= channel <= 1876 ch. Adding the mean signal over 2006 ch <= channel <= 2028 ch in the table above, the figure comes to 2.00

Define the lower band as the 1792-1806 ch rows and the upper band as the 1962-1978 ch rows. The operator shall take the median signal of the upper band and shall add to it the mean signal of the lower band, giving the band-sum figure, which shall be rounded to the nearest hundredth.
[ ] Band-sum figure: 3.47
